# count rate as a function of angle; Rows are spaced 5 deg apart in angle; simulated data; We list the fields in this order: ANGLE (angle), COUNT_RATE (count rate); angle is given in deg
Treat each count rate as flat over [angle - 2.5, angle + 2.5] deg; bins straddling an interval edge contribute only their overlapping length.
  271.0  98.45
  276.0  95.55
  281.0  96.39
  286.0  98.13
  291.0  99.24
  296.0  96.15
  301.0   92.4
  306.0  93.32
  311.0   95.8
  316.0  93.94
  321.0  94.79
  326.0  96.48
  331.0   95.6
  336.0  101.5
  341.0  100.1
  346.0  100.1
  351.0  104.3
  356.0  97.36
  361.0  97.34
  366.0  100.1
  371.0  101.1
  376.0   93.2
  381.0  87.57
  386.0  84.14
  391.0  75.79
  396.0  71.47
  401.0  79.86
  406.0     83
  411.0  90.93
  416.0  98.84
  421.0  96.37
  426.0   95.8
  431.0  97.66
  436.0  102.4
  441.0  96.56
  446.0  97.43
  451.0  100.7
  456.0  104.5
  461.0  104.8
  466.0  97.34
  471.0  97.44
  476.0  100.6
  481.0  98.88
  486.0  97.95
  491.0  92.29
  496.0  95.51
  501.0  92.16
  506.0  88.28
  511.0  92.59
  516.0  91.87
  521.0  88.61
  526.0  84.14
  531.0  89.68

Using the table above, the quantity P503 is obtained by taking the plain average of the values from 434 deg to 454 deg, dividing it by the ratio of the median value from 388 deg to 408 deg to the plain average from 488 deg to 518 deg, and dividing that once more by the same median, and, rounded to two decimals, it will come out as 1.51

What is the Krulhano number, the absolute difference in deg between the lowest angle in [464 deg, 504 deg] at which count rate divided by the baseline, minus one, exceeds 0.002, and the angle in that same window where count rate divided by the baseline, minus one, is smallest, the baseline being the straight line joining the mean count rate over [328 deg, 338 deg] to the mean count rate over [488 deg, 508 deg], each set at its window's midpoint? 25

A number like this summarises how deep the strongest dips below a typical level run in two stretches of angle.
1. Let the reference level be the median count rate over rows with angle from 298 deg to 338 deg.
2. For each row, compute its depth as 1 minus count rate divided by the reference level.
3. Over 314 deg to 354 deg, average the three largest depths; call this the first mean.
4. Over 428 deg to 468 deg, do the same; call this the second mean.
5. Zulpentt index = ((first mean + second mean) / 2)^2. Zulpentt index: 0.0001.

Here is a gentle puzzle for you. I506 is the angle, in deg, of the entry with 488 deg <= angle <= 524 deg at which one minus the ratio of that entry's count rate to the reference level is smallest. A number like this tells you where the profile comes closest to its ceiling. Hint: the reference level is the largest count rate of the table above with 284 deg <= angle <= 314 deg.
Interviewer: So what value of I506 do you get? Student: 496.0 deg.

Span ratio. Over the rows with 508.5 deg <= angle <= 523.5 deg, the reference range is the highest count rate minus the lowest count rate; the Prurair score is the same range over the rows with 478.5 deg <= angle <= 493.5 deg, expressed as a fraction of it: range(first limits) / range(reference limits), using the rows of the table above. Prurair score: 1.7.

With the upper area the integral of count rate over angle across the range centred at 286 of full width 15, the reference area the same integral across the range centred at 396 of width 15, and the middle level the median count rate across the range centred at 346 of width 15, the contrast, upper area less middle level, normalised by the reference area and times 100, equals 121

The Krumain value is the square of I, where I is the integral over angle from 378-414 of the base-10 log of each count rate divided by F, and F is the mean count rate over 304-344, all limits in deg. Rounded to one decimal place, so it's 6.5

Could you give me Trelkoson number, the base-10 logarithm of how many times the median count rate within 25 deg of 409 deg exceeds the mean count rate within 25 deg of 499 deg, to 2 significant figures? -0.030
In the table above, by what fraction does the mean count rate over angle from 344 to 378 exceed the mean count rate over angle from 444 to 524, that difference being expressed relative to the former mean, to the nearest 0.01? 0.03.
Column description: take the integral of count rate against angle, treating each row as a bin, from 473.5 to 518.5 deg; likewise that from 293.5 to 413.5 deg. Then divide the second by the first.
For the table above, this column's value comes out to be 2.6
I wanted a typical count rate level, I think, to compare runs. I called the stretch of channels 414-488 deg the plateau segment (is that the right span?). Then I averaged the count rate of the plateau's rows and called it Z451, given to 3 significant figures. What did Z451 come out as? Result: 99.2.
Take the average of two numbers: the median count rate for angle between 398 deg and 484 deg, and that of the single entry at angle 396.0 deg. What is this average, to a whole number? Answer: 84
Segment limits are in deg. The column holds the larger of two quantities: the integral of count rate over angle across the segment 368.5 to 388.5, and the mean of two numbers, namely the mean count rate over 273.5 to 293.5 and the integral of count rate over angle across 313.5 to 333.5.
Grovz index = 1830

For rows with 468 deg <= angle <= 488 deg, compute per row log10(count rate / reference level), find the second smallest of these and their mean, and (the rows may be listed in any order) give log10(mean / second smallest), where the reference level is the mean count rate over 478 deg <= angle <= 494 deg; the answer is 0.2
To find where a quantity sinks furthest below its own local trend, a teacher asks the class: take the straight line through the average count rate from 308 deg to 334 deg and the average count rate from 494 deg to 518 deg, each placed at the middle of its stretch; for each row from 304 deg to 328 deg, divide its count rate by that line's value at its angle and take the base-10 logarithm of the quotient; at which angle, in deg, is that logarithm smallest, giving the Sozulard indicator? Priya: 306.0 deg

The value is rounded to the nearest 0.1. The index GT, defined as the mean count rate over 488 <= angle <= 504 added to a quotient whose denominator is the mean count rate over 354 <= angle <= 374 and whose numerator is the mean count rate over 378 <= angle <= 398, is 94.1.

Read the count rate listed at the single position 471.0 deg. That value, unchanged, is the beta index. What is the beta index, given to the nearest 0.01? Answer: 97.44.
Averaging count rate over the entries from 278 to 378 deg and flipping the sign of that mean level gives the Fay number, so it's -97.4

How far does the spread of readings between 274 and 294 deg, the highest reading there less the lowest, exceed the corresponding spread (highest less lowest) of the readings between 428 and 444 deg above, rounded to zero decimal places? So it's -2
